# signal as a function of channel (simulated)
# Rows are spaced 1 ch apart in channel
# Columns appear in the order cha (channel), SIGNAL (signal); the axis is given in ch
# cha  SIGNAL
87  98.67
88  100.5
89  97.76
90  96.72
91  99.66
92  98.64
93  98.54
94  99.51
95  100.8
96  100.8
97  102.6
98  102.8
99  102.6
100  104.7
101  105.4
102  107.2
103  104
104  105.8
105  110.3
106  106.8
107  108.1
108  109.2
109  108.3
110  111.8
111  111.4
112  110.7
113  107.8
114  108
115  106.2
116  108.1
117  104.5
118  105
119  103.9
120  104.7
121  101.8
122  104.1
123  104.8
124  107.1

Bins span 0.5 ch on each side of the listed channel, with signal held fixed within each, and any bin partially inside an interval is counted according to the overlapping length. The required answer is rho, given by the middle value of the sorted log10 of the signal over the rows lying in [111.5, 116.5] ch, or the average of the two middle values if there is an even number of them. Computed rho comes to 2.03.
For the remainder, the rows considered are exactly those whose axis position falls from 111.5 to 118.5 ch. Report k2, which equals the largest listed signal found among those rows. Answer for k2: 110.7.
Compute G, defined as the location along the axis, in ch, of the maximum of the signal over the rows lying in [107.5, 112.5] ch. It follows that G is 110 ch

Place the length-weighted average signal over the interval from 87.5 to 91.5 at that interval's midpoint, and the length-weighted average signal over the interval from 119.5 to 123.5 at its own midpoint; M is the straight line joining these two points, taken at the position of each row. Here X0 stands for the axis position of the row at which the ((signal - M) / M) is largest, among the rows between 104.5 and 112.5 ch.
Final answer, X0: 110 ch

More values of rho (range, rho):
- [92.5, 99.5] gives 2.00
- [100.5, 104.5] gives 2.02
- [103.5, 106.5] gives 2.03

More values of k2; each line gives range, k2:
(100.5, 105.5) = 110.3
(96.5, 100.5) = 104.7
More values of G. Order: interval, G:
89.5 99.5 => 98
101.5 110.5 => 110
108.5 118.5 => 110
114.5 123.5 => 116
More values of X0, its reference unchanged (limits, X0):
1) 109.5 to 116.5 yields 110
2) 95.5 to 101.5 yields 101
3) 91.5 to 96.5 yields 95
